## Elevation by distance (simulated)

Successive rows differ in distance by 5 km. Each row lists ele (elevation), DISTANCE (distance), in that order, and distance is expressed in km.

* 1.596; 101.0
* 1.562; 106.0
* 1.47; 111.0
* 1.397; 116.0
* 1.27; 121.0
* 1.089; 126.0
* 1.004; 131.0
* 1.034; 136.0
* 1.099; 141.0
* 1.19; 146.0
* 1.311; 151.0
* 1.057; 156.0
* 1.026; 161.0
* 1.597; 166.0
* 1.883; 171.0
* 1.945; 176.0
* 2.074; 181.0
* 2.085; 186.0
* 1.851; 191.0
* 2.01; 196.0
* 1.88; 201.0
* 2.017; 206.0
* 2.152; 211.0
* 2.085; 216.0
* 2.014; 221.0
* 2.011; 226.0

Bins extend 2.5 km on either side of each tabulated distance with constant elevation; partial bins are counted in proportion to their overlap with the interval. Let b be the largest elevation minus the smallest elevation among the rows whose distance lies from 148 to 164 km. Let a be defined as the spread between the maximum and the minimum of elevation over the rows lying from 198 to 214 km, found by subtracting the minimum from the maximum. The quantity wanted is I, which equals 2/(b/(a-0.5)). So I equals -1.6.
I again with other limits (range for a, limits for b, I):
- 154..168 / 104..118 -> 0.9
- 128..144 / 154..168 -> -1.4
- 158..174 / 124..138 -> 8.4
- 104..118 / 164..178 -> -1.9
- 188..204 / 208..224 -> -4.9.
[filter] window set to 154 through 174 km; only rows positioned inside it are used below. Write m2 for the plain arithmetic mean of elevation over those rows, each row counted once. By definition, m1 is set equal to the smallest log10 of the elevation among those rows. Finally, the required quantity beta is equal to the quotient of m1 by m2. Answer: 0.008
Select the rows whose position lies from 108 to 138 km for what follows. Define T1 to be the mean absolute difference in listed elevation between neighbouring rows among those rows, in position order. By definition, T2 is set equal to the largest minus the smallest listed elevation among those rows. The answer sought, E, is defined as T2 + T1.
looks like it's 0.57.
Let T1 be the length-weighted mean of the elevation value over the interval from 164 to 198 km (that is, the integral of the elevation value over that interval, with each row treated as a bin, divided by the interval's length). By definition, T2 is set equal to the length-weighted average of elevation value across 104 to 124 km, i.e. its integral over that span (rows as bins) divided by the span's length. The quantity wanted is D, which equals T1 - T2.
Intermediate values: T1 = 1.9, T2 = 1.4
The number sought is 0.5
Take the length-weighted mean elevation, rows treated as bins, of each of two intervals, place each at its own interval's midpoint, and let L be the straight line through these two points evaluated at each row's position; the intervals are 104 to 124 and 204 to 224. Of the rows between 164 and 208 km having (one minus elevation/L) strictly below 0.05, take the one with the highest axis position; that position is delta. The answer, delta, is 206.0 km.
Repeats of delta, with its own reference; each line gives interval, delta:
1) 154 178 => 176.0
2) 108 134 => 116.0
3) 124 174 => 171.0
